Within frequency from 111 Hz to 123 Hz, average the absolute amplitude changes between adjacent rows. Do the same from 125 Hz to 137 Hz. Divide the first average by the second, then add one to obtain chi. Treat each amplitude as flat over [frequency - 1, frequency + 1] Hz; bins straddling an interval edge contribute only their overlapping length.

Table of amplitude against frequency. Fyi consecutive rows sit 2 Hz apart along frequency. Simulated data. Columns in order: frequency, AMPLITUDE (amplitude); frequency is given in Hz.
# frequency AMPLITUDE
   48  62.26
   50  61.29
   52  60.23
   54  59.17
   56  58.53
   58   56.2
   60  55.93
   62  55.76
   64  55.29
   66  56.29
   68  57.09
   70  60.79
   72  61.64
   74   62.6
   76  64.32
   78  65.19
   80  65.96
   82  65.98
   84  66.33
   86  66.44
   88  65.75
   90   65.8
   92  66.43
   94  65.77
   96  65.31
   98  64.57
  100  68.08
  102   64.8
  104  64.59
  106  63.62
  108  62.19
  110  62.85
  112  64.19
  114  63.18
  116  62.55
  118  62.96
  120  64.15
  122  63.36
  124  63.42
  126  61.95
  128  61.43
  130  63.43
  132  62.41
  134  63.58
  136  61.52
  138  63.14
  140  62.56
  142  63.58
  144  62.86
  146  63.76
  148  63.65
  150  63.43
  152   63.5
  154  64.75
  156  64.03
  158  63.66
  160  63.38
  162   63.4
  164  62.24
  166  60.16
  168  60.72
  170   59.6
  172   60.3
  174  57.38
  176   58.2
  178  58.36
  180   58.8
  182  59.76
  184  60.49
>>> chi 1.6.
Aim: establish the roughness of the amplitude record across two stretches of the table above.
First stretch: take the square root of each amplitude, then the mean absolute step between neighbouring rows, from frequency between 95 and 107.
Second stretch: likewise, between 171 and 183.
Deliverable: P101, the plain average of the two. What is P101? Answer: 0.09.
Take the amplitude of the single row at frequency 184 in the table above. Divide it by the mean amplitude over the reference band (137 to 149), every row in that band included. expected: 0.96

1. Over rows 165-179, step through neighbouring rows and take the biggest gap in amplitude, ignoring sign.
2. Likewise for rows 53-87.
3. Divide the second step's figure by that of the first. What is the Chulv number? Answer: 1.3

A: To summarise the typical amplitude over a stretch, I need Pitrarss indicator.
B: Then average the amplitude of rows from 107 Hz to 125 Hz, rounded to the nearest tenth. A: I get 63.2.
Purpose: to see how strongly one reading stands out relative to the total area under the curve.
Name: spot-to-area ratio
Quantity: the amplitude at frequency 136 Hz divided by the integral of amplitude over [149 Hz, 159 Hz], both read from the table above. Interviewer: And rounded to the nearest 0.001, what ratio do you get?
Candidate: 0.096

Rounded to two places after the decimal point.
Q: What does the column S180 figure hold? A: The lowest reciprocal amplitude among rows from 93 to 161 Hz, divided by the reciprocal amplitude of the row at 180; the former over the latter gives 0.86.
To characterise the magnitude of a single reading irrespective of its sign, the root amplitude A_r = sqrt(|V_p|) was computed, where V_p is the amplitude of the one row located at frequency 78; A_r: 8.07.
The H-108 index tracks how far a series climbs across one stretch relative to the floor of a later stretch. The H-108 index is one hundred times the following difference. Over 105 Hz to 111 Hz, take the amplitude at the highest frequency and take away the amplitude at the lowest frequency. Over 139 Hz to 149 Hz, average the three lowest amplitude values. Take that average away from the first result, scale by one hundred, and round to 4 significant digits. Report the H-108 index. -6377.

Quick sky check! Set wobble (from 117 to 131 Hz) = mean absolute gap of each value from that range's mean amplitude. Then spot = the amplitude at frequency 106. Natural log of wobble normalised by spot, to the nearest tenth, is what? -4.5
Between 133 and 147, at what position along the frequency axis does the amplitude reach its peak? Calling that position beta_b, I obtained 146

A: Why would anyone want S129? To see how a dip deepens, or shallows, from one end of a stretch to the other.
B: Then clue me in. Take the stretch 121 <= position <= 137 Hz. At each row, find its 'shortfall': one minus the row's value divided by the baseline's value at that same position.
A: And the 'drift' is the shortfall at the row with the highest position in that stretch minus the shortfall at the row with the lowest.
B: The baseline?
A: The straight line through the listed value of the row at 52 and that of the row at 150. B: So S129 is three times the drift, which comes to 0.110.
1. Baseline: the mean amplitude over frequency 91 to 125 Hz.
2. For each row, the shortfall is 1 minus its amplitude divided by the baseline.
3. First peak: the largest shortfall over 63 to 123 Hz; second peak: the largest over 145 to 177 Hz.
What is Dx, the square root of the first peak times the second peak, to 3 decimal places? 0.122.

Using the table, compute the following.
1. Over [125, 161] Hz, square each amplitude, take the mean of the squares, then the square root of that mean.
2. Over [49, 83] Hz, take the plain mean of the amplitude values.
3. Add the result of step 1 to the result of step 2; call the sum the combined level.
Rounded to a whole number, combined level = 123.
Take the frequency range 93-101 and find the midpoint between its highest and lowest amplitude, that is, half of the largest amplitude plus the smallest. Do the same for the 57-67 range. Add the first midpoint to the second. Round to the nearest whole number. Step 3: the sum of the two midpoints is 122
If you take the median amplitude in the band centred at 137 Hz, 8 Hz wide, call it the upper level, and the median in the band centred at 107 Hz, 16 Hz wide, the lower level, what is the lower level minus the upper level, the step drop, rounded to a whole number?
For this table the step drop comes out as 1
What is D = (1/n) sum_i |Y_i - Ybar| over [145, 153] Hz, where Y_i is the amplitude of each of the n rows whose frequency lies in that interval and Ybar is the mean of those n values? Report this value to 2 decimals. 0.12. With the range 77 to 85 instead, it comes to 0.34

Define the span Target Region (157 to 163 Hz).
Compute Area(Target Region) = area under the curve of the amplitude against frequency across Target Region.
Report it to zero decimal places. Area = 381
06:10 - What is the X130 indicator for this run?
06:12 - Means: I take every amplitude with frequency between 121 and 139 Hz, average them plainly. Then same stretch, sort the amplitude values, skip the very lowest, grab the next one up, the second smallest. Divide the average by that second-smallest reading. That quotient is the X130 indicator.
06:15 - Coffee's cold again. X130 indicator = 1.02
